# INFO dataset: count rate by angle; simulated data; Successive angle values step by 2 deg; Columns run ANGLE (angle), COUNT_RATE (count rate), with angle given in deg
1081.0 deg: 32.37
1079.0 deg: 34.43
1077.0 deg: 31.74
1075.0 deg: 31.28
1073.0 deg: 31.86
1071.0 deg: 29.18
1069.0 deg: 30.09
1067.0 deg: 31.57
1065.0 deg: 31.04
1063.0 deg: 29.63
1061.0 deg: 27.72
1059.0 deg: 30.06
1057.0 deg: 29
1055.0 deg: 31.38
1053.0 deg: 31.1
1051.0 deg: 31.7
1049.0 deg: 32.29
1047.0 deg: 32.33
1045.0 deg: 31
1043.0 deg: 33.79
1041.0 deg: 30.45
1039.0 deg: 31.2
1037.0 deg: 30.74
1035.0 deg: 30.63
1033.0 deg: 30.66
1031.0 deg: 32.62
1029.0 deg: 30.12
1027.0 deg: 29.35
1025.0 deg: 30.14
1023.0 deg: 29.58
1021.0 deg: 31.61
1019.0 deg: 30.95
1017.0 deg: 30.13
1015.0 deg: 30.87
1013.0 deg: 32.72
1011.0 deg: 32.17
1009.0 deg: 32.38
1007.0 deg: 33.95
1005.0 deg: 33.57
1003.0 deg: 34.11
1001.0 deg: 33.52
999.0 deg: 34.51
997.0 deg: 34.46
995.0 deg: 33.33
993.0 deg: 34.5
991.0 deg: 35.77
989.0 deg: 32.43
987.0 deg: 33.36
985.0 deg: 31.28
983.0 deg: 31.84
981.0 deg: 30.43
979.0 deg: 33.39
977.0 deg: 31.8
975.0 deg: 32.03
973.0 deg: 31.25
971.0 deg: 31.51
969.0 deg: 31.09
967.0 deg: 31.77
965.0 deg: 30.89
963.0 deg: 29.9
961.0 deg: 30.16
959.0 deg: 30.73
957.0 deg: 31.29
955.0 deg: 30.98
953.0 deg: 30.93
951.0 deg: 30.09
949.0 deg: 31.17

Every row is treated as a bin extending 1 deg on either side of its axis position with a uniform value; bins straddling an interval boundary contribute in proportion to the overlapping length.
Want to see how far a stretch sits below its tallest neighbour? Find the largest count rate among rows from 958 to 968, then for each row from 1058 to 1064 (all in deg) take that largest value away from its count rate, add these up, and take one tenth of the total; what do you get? -0.79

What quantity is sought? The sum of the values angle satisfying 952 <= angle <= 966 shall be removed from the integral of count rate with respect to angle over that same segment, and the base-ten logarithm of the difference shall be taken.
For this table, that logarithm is 2.33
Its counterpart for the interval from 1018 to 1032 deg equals 2.33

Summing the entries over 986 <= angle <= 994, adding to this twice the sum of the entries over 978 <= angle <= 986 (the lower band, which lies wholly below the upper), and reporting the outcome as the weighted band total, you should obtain 390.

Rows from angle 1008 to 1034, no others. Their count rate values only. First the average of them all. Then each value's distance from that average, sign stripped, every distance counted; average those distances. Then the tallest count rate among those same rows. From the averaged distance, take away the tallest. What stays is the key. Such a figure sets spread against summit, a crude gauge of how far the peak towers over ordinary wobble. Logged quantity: -32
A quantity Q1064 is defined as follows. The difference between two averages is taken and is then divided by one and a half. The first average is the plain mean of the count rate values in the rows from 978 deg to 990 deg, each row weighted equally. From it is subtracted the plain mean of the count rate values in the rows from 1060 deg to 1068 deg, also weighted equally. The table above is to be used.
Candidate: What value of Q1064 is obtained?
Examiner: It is 1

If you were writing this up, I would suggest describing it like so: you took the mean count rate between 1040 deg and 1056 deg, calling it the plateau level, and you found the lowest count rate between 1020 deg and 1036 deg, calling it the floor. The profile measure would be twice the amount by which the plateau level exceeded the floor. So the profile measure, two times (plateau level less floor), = 4.8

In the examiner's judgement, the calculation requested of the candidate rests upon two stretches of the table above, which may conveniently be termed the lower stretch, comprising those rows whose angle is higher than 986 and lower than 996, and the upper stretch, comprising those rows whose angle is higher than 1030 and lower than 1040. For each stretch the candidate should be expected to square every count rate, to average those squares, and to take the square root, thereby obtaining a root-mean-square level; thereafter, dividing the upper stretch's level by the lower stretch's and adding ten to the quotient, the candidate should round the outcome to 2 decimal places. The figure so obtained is 10.92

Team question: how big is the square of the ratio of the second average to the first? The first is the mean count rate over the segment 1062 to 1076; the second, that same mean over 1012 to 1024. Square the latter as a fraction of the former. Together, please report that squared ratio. 1.02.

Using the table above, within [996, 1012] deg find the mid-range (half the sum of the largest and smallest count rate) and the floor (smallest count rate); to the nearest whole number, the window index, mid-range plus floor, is 66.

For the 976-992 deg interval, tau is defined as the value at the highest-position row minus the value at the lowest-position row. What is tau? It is 4.0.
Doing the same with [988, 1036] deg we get -1.8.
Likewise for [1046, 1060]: -2.3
